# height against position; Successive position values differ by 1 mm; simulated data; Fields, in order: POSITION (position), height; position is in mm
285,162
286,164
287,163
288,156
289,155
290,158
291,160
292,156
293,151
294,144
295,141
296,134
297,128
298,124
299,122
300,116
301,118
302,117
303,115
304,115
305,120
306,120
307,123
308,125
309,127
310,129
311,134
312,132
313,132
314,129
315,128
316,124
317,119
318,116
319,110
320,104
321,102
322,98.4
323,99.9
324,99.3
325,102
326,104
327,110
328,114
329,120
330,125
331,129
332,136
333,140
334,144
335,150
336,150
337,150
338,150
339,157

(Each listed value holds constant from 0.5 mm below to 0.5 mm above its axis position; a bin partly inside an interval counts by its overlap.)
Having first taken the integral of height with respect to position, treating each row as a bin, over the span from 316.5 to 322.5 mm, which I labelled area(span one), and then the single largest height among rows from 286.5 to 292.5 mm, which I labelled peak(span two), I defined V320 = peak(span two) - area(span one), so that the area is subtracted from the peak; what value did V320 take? -486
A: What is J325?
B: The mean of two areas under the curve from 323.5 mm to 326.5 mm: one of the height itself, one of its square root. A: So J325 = 168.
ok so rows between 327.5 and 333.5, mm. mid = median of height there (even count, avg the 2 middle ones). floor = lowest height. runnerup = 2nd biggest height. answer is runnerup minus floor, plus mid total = 149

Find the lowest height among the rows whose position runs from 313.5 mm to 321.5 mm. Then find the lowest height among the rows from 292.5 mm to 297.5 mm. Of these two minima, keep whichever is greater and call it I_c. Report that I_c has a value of 128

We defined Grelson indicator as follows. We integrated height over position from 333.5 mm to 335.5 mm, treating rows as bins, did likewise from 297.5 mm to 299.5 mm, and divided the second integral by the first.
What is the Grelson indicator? 0.84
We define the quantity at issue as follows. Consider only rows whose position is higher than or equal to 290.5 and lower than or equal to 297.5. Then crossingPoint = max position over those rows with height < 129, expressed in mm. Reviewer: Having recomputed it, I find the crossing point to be 297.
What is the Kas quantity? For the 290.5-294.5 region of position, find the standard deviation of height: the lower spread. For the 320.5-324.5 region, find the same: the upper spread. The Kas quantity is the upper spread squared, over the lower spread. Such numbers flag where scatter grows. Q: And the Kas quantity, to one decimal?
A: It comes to 0.3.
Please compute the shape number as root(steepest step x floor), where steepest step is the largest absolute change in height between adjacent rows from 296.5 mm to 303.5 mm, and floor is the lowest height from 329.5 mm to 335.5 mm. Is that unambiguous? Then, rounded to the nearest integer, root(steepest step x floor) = 27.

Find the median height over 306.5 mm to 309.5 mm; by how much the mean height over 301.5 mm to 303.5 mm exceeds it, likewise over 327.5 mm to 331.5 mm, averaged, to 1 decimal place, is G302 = -6.0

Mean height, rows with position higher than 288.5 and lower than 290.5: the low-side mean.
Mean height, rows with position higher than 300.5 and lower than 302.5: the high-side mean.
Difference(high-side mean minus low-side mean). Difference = -39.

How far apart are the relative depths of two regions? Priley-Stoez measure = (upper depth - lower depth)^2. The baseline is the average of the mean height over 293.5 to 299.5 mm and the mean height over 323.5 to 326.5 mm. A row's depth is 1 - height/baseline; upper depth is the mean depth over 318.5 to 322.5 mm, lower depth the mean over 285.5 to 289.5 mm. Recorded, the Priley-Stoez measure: 0.228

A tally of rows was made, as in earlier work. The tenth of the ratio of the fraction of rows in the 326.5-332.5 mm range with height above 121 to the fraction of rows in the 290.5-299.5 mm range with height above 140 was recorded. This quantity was 0.090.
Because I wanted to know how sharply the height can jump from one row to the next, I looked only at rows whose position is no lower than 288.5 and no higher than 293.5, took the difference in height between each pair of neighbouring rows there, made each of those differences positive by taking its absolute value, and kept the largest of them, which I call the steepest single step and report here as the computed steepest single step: 5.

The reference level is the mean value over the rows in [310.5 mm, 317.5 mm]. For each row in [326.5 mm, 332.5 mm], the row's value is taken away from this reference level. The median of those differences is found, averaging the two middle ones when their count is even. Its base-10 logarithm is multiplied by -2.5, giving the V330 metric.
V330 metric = -1.9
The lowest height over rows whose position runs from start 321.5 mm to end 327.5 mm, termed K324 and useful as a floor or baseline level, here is 98.4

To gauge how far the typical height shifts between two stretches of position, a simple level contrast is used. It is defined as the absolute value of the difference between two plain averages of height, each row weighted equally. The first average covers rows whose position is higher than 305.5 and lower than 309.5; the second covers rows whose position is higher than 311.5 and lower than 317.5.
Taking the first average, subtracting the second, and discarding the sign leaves 4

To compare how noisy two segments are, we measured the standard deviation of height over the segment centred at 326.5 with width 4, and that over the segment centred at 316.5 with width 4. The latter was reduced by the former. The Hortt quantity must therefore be -0.2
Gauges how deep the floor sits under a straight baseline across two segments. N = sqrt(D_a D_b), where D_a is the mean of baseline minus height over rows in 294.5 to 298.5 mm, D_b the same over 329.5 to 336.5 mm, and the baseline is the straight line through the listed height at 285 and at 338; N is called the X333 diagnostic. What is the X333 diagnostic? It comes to 18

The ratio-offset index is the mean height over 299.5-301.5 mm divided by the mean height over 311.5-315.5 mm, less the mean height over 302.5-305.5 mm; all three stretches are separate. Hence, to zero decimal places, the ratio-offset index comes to -116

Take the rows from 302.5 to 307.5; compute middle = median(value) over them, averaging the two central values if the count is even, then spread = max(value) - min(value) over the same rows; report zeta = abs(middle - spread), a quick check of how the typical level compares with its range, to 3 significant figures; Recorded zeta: 112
